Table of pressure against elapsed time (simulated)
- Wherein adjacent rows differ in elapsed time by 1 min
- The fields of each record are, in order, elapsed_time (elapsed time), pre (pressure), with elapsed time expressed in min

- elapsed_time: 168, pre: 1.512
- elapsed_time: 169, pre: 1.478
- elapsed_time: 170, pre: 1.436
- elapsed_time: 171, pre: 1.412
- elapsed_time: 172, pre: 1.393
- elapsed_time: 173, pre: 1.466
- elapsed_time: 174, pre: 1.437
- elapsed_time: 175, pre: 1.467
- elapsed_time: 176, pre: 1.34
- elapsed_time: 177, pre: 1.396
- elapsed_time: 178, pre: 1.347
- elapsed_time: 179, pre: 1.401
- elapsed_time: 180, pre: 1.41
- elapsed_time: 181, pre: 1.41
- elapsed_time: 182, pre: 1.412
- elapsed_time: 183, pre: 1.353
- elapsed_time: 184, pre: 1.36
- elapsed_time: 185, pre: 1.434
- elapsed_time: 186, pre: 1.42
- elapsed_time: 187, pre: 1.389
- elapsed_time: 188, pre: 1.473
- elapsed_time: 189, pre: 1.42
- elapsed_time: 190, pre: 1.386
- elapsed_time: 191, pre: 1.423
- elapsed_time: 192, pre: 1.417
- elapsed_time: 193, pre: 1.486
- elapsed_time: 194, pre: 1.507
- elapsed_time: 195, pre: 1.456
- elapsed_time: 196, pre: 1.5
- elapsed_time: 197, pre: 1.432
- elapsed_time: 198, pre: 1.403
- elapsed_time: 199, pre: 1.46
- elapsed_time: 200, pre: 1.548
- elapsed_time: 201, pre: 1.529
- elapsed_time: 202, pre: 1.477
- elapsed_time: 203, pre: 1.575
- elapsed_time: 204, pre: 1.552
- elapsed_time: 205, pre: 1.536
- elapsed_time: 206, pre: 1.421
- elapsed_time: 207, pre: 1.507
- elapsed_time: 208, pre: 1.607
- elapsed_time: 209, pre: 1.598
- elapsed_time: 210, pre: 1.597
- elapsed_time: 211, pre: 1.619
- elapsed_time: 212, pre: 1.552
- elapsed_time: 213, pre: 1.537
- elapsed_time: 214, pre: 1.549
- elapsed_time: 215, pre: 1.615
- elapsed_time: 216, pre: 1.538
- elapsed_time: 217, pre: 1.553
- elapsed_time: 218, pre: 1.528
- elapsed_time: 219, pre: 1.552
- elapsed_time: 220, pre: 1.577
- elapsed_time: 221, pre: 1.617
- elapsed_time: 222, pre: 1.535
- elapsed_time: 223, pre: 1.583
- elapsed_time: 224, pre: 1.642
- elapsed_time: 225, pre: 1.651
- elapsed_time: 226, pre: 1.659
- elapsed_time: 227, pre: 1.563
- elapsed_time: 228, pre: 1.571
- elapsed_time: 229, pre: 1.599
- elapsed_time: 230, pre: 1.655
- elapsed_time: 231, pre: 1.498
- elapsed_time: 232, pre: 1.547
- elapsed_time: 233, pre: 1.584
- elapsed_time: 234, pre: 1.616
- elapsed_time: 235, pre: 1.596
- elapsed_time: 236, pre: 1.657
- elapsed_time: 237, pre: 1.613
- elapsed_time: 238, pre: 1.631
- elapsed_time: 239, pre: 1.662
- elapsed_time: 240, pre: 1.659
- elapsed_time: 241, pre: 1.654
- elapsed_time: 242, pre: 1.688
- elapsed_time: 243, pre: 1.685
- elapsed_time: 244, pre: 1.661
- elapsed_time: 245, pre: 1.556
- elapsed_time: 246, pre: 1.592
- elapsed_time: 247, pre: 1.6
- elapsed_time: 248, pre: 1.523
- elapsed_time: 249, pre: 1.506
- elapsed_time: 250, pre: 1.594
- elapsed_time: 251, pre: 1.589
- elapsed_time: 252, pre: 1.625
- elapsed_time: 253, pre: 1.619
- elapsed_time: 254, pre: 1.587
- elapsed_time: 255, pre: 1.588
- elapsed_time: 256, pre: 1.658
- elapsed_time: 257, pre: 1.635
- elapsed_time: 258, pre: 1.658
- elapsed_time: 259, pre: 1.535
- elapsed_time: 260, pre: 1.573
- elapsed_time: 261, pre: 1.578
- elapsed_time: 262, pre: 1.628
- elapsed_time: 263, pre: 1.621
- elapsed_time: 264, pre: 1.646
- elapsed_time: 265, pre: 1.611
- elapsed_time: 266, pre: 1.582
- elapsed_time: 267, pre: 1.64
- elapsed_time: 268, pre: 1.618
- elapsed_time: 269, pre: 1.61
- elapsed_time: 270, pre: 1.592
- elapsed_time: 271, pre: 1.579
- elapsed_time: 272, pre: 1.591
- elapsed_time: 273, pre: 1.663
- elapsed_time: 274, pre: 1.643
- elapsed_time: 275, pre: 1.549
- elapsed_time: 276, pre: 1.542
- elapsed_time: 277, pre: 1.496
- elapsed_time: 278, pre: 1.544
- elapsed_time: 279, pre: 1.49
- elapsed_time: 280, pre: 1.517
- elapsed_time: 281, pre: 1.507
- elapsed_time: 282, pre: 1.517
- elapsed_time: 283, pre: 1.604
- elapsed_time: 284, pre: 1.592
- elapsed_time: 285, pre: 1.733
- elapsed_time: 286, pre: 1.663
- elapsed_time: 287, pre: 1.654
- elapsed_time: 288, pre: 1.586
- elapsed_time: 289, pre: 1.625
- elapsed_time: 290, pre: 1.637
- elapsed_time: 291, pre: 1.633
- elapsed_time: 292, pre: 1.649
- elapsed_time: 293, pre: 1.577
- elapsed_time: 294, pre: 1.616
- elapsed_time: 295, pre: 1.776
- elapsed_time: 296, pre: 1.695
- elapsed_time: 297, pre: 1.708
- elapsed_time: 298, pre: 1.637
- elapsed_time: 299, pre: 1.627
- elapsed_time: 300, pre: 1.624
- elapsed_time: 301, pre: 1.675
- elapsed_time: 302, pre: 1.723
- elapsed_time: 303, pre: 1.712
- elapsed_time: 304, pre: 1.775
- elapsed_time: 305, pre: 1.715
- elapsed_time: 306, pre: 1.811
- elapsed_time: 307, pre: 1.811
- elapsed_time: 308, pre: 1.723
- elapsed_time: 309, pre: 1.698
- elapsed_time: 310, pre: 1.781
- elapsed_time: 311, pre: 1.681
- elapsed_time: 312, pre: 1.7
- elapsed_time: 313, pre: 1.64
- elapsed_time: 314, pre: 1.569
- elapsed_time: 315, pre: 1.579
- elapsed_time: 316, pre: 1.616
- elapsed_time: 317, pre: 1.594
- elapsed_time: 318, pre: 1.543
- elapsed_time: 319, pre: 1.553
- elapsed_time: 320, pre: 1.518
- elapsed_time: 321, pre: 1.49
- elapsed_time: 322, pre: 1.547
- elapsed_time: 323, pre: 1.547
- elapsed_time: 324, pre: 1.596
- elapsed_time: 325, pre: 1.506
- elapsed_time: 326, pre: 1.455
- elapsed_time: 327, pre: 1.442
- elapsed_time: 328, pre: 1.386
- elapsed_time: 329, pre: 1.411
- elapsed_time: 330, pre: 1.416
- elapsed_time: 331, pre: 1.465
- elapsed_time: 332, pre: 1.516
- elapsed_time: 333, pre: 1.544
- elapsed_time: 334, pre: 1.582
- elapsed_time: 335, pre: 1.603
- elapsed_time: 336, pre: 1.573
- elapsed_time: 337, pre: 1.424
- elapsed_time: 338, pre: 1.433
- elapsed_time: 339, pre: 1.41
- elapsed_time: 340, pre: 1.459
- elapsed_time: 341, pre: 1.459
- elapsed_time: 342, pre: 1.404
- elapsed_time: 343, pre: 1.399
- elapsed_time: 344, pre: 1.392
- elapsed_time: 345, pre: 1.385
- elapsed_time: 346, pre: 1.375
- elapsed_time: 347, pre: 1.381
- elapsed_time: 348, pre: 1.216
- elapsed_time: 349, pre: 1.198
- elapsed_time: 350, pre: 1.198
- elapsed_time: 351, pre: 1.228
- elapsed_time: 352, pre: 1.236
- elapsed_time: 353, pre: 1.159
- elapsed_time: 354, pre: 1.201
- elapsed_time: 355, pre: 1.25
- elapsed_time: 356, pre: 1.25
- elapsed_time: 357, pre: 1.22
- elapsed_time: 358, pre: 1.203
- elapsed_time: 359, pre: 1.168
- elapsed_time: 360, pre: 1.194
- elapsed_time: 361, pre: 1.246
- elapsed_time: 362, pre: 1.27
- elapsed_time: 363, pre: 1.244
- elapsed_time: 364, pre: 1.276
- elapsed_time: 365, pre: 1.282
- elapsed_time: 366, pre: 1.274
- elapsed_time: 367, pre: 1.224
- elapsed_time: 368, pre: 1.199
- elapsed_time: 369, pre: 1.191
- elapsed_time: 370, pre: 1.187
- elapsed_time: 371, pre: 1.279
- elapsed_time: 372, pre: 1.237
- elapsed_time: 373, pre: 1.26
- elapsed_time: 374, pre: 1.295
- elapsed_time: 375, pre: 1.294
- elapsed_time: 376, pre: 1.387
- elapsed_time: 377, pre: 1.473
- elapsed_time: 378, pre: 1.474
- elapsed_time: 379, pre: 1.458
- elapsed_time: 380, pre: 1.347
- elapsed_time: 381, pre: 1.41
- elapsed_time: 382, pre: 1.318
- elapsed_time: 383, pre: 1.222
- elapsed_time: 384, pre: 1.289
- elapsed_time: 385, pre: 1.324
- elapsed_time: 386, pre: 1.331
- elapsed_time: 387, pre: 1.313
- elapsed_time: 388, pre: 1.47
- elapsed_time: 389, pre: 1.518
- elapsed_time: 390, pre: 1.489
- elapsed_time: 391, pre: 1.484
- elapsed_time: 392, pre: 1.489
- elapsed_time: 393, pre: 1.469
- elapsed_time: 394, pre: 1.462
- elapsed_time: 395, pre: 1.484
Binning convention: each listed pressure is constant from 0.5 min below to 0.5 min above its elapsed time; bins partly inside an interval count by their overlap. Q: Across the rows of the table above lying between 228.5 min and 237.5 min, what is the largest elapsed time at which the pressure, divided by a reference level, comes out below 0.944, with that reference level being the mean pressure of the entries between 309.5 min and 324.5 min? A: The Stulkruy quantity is 231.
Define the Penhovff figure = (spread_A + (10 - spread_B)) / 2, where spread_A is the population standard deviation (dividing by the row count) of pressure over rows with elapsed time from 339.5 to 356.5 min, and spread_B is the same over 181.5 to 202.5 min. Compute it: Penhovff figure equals 5.02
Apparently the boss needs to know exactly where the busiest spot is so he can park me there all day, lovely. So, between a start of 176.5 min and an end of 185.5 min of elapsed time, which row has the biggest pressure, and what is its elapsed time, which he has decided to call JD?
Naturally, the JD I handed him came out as 185 min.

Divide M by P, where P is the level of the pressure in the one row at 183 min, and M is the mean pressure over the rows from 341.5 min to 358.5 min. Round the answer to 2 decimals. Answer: 0.94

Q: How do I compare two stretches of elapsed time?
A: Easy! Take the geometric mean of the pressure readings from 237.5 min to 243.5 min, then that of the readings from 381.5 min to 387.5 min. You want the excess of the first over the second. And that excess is 0.36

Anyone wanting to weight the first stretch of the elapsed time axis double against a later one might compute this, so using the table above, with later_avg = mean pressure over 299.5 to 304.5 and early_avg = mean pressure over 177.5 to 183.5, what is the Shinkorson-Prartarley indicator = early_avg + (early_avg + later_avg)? 4.48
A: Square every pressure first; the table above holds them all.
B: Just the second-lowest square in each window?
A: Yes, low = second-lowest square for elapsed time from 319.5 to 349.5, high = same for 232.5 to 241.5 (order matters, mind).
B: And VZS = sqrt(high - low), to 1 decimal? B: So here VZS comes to 1.0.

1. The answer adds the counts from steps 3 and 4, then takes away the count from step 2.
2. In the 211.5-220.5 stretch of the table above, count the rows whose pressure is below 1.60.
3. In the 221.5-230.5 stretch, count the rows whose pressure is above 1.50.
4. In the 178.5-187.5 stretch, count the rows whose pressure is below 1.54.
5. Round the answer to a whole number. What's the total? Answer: 10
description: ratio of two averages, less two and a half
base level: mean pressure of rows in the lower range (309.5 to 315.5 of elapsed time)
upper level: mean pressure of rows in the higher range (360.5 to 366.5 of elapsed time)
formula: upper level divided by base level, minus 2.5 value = -1.74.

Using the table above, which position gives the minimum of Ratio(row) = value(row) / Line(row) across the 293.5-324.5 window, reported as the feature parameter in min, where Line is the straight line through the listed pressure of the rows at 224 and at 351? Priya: 321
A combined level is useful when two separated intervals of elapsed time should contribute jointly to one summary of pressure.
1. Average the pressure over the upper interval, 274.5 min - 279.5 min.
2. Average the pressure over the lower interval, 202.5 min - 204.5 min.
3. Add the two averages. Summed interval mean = 3.09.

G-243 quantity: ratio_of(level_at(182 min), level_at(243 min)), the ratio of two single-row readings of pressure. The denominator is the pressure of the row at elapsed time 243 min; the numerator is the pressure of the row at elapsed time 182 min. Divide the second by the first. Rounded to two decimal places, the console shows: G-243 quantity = 0.84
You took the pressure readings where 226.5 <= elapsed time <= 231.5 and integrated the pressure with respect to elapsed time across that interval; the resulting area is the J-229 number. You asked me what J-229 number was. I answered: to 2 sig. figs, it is 7.9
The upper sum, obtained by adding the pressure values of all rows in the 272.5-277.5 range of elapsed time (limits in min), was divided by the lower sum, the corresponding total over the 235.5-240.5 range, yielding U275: 0.96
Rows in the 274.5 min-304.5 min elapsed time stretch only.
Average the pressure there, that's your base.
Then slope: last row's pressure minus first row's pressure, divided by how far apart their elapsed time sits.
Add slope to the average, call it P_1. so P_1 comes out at 1.63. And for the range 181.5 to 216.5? 1.49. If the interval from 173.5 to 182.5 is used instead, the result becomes 1.40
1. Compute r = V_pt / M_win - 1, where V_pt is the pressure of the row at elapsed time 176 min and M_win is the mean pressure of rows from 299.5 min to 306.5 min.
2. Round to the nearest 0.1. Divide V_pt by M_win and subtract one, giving -0.2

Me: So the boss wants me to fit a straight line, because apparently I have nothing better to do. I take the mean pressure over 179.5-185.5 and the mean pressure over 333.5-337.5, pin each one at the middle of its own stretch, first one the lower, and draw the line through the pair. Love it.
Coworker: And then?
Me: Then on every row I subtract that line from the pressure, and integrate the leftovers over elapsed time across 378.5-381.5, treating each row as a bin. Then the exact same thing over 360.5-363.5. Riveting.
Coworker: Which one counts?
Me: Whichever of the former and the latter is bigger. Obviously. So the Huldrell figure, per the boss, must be -0.55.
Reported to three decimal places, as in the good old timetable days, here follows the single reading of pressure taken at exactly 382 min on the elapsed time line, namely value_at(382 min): 1.318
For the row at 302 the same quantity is 1.723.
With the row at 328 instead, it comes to 1.386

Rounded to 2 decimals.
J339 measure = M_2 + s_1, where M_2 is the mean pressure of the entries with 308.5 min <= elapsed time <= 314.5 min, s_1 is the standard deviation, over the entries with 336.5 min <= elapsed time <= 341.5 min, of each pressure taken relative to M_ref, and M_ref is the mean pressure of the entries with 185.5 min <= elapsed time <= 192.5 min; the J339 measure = 1.70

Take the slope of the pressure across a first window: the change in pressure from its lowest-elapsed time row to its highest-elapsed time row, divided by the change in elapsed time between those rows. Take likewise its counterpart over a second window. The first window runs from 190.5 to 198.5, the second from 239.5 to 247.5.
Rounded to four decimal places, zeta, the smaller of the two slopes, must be -0.0084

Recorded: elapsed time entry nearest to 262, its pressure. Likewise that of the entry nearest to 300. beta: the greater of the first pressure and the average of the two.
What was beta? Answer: 1.63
